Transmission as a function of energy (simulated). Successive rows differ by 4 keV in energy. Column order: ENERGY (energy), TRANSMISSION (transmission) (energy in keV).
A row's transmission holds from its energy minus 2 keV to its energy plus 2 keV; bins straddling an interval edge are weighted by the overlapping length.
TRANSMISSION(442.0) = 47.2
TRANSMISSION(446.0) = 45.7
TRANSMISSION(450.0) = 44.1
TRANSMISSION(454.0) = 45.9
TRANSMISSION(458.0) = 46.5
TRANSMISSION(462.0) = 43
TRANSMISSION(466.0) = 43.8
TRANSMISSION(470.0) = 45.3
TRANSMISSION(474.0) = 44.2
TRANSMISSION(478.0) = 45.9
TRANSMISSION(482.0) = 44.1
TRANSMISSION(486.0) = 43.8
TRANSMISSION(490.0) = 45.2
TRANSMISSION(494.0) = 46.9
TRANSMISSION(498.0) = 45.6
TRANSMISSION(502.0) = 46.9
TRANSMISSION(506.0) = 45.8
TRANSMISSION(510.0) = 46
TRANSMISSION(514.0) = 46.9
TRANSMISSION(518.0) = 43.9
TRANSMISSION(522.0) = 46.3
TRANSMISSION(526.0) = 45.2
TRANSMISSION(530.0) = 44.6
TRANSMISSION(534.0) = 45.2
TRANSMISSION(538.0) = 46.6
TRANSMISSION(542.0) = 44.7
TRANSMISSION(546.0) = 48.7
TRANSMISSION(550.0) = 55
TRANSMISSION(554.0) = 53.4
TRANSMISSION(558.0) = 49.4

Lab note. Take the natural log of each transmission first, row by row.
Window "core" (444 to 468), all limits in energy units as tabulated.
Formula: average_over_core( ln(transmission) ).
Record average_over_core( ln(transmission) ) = 3.80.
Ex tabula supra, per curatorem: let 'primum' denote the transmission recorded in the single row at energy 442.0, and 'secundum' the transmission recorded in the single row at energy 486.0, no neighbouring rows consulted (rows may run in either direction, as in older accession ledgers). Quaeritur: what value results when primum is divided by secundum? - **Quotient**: 1.08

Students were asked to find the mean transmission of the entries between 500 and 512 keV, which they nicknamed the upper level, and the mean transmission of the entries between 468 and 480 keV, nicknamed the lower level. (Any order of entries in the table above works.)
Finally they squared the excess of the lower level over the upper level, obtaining 1.2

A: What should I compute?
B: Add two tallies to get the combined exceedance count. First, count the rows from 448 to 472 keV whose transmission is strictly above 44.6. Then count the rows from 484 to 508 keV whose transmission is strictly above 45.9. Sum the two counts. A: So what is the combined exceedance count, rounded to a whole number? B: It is 5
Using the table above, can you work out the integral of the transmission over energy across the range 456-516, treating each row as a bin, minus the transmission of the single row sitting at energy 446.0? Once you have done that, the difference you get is 2674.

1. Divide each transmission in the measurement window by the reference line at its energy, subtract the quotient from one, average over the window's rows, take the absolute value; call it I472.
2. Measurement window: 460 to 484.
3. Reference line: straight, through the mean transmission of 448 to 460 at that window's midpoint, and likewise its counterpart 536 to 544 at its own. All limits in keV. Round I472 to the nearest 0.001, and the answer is 0.025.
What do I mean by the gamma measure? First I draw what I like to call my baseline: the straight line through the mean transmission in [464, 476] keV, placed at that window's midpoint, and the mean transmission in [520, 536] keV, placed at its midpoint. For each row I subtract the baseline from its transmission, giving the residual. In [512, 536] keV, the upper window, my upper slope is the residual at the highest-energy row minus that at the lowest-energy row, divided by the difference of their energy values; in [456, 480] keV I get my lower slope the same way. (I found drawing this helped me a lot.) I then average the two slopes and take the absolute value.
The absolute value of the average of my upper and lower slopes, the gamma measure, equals 0.07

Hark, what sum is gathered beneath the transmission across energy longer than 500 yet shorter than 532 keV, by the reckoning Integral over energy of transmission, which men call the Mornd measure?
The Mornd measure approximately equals 1462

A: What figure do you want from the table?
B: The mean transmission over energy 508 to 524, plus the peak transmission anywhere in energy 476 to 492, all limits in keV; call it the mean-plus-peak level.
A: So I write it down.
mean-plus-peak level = 91.7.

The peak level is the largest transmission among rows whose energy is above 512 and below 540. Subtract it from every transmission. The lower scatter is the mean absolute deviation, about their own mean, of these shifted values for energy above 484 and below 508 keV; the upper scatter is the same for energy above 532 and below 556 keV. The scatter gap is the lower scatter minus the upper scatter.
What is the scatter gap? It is -2.7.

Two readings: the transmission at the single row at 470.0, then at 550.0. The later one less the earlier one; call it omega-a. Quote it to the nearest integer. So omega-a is 10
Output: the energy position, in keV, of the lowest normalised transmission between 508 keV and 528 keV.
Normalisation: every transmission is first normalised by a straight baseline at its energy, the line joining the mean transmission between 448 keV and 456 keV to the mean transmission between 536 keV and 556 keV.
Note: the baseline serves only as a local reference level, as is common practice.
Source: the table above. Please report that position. 518.0 keV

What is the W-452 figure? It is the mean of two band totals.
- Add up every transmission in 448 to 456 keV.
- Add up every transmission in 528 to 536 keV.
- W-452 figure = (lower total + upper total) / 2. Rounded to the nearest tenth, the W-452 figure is 89.9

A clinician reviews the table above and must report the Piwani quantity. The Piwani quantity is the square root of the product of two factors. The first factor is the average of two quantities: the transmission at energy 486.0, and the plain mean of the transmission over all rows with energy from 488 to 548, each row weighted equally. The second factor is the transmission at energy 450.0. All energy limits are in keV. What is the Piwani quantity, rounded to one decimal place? 44.5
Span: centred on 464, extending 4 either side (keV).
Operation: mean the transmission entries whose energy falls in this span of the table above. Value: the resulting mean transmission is 43.4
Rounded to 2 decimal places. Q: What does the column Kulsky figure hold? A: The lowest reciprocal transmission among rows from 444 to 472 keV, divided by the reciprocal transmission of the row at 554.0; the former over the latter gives 1.15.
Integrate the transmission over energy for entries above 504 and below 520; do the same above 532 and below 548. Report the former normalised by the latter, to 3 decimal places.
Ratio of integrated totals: 0.986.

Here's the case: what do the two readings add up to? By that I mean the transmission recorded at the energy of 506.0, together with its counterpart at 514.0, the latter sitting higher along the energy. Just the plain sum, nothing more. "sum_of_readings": 92.7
